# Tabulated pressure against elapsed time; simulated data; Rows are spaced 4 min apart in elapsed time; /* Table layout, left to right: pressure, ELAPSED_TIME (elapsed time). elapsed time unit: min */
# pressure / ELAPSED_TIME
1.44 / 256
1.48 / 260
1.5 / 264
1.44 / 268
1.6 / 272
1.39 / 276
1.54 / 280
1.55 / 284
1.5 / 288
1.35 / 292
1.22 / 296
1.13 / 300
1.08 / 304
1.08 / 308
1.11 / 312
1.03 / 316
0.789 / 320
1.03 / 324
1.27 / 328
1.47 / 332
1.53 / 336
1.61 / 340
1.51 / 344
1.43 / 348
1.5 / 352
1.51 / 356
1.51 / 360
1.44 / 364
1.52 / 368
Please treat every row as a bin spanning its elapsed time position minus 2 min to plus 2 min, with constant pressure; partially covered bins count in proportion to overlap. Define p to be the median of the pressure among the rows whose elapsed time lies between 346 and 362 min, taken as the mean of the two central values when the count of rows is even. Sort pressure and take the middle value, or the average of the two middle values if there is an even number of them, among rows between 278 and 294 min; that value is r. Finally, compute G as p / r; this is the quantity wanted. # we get 0.99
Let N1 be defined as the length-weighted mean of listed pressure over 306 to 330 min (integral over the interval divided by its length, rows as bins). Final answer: 1.05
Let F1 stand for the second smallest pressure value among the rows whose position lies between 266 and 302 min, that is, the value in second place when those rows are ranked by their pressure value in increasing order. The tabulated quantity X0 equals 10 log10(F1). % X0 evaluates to 0.9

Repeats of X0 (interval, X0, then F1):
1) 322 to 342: 1.0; 1.27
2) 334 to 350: 1.8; 1.51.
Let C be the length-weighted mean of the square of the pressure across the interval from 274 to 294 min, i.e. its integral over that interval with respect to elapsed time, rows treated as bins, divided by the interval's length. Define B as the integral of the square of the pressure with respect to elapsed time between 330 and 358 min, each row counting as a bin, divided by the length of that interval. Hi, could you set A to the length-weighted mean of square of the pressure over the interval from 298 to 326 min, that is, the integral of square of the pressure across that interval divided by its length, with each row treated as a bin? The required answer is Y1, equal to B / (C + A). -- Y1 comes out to 0.70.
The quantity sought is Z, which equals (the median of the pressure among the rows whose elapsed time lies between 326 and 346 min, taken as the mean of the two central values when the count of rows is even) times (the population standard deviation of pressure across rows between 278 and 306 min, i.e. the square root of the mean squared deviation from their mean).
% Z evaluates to 0.28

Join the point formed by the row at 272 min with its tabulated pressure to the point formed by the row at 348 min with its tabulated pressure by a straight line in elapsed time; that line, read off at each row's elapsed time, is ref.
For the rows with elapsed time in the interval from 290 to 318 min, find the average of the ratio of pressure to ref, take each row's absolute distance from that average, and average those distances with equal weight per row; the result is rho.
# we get 0.046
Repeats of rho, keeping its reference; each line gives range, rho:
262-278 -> 0.040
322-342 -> 0.133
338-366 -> 0.025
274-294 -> 0.049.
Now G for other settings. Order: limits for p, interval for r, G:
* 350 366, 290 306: 1.28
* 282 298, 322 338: 1.04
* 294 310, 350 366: 0.73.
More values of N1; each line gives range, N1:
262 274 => 1.51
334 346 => 1.55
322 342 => 1.38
